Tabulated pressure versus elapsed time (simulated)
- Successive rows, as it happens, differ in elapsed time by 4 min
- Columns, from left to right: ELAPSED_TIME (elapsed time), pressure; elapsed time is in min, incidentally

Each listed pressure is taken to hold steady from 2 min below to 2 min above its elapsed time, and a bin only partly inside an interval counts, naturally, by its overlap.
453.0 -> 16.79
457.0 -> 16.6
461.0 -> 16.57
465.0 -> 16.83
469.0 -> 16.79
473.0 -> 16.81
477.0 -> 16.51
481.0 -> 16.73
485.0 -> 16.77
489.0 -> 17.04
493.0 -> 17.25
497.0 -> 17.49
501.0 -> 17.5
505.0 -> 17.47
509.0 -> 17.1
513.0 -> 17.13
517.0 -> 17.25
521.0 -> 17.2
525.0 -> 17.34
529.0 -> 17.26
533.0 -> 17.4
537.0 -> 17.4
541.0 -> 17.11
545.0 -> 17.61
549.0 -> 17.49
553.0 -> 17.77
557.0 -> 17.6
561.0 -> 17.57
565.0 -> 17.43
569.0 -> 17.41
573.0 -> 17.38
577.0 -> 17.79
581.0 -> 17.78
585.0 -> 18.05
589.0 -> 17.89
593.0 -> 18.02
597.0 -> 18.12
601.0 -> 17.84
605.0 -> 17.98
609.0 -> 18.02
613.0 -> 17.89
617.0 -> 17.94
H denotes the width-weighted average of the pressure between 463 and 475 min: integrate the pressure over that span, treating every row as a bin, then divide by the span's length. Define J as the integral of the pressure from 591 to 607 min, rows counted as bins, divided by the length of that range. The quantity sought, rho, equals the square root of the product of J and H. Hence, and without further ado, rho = 17.4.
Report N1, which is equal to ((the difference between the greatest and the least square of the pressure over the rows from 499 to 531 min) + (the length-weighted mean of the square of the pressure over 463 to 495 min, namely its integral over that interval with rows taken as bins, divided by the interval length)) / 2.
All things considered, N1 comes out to 148.8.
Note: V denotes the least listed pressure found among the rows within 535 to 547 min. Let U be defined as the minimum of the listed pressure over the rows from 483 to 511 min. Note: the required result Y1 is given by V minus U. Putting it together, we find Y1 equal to 0.34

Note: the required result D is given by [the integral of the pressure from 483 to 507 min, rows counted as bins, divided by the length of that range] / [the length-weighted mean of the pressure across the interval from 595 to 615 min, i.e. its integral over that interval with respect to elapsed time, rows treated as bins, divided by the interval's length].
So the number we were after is 0.96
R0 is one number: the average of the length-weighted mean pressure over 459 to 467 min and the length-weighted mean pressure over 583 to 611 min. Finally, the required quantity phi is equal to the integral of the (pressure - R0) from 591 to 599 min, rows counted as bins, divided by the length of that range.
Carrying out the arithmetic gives 0.73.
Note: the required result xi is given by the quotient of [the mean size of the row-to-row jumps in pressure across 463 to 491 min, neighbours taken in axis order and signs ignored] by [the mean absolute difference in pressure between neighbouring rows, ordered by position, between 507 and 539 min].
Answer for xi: 1.85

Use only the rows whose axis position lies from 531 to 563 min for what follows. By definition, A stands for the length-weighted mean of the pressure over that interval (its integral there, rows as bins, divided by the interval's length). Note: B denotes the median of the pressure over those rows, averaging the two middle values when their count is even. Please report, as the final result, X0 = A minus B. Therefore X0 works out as -0.04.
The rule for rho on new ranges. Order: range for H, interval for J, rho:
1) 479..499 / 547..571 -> 17.3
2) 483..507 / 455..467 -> 17.0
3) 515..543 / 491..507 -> 17.4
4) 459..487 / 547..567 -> 17.1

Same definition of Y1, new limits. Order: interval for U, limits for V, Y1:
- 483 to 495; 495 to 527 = 0.33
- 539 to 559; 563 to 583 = 0.27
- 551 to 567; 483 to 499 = -0.66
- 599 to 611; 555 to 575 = -0.46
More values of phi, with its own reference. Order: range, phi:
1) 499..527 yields -0.06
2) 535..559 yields 0.15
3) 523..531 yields -0.04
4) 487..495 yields -0.20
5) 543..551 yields 0.21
